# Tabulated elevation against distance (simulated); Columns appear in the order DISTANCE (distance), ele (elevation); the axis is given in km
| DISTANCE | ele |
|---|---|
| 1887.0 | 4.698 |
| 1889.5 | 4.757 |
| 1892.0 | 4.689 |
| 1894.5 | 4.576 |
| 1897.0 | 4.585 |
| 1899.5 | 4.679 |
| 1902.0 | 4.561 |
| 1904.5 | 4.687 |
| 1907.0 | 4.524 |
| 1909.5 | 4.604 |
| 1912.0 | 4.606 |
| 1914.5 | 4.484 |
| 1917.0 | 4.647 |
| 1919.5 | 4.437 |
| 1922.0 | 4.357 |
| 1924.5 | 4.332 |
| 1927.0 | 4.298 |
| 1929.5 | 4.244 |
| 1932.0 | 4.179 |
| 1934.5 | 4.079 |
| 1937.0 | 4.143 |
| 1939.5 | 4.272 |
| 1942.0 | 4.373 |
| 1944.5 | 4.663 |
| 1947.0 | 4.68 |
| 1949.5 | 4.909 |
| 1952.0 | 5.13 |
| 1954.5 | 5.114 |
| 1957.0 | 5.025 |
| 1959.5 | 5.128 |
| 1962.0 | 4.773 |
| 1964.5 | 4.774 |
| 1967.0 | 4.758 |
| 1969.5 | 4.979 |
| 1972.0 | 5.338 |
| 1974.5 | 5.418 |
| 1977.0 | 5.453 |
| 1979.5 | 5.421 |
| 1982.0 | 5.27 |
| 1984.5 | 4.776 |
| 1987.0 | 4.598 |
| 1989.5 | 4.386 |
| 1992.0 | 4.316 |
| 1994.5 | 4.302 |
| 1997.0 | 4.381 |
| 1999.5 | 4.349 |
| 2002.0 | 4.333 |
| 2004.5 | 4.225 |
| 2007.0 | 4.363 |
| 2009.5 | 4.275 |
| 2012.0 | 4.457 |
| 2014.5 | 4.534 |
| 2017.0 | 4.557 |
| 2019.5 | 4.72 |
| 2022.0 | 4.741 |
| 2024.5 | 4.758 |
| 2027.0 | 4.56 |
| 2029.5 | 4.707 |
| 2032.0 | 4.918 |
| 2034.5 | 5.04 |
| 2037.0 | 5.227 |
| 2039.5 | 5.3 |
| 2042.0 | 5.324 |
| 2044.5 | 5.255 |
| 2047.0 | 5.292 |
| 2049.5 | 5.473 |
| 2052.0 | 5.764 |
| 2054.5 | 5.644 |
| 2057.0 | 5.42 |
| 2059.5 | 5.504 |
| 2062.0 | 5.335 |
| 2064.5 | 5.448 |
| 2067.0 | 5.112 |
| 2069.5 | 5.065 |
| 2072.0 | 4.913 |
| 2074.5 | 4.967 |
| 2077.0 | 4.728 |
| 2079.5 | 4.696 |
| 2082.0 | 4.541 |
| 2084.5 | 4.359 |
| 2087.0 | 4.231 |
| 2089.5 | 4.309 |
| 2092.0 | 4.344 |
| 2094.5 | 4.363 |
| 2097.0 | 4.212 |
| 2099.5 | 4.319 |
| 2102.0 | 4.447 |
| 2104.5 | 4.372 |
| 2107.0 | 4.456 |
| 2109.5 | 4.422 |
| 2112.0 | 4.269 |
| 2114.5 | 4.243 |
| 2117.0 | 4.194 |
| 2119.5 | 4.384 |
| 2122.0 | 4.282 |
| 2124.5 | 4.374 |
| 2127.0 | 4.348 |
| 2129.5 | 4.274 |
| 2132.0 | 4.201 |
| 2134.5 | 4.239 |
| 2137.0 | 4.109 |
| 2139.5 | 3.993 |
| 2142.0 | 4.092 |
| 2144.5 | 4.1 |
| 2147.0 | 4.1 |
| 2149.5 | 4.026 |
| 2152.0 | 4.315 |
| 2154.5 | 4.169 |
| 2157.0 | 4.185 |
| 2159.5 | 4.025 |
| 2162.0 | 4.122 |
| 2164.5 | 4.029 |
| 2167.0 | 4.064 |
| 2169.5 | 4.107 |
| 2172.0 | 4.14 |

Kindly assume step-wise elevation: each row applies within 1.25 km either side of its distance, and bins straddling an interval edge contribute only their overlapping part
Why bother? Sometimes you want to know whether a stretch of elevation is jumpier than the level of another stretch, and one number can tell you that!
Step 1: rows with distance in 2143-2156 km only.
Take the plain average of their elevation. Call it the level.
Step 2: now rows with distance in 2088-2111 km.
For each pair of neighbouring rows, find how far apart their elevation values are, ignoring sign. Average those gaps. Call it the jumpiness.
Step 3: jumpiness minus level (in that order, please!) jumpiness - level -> -4.1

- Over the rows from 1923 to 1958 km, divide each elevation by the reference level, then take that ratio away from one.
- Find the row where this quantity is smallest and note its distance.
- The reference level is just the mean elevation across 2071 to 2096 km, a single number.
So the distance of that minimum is 1952.0 km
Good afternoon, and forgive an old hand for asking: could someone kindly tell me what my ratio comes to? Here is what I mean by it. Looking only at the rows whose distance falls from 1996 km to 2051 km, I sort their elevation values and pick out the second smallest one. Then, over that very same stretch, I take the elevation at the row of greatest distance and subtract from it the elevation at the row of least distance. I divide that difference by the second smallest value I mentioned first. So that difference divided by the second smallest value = 0.26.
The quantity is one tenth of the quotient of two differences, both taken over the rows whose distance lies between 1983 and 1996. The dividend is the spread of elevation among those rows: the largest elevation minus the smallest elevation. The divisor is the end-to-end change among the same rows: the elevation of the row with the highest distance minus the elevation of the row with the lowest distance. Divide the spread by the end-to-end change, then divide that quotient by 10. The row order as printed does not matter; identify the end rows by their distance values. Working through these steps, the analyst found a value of -0.10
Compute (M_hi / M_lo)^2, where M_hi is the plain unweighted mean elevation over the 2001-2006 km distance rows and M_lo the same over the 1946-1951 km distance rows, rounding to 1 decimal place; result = 0.8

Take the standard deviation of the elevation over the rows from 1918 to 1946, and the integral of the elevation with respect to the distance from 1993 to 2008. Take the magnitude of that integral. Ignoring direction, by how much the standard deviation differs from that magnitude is 65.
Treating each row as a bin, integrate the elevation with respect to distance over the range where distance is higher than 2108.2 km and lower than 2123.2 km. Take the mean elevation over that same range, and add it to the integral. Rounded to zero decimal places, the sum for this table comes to 69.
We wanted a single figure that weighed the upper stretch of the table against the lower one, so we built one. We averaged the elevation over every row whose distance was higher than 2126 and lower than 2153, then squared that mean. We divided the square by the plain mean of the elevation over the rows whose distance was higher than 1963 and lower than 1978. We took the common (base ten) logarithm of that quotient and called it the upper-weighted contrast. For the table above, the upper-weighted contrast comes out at 0.53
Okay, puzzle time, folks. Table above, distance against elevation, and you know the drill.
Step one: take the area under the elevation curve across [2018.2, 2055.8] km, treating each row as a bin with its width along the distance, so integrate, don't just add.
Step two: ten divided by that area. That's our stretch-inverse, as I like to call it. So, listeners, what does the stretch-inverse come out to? 0.052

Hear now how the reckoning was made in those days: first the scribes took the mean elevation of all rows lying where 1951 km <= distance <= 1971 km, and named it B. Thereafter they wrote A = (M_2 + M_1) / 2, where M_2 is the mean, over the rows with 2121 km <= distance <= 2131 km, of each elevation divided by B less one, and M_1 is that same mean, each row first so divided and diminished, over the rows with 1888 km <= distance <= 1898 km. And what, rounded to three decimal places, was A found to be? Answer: -0.096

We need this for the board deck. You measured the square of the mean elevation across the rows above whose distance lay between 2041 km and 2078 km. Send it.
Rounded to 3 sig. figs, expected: 27.9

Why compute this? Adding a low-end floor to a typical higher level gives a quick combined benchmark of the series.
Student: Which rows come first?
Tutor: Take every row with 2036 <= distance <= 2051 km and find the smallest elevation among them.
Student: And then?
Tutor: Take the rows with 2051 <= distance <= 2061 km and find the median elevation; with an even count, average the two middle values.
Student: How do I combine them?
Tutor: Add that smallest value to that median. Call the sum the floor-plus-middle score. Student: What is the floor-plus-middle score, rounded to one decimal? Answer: 10.8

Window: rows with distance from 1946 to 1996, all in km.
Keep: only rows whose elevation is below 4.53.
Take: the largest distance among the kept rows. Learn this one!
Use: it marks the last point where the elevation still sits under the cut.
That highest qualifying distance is 1994.5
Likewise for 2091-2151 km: 2149.5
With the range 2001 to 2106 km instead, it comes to 2104.5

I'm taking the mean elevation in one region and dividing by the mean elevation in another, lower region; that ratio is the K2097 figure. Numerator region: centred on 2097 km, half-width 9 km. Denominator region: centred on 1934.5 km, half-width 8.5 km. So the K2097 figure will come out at 1.03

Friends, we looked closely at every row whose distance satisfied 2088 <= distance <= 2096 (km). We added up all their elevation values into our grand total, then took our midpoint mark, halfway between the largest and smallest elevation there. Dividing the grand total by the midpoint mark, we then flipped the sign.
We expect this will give -3.00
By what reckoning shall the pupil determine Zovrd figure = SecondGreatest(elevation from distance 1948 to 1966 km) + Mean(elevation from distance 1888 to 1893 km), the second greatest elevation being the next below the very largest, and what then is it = 9.85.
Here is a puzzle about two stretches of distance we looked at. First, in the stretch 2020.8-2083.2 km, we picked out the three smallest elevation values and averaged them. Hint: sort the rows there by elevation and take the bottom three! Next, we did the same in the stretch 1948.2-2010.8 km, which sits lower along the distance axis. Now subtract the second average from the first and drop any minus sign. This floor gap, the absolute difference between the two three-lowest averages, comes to 0.33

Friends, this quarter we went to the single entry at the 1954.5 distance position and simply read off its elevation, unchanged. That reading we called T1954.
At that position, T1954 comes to 5.114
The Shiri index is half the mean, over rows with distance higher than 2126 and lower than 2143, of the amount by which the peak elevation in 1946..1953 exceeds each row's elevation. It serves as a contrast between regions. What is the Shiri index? 0.48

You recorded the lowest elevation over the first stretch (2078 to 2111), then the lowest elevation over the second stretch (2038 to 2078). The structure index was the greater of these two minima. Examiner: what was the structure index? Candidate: 4.73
